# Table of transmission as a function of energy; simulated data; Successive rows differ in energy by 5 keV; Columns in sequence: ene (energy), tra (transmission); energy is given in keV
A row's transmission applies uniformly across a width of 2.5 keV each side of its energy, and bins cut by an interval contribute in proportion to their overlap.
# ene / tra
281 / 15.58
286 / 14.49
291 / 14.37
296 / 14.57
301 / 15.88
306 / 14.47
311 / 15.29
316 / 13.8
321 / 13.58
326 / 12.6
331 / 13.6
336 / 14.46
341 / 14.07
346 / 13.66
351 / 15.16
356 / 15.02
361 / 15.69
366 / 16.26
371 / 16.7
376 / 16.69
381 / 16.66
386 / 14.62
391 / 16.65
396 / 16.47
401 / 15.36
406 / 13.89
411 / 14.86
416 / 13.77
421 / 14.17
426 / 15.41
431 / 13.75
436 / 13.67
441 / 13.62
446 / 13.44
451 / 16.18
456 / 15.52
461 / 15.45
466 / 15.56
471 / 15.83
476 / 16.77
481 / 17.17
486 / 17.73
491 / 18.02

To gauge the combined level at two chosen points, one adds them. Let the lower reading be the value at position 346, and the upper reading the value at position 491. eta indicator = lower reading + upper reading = 31.7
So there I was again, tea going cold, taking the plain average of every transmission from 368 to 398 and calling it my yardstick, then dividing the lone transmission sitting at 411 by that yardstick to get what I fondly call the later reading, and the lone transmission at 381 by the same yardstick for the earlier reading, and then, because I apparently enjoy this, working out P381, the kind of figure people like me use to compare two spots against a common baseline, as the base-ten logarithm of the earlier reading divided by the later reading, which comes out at 0.05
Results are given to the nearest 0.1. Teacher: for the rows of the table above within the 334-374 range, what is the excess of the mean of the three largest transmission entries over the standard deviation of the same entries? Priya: 15.2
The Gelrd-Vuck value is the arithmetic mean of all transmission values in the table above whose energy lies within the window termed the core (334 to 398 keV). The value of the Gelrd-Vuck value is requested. 15.5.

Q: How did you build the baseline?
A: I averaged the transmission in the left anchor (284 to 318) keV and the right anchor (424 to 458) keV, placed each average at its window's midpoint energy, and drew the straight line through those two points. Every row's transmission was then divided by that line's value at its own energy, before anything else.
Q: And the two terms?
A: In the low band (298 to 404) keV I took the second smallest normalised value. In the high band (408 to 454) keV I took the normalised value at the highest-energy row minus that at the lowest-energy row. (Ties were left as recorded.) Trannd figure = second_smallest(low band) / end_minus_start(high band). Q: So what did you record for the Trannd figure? 10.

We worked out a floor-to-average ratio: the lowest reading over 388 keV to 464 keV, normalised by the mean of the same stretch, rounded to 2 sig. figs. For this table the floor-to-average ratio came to 0.91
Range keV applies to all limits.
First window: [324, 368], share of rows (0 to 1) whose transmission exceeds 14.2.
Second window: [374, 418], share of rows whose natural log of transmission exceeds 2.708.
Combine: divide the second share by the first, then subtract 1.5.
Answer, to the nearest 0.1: -0.5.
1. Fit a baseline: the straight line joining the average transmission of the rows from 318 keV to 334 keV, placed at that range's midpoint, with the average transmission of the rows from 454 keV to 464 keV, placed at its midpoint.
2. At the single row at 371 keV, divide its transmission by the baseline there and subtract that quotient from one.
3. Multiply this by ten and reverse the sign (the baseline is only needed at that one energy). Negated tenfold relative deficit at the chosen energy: 1.9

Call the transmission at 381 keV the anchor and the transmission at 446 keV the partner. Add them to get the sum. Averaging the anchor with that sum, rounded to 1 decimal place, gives 23.4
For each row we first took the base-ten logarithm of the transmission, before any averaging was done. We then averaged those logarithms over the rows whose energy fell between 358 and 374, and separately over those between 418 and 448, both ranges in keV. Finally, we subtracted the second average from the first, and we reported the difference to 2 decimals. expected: 0.06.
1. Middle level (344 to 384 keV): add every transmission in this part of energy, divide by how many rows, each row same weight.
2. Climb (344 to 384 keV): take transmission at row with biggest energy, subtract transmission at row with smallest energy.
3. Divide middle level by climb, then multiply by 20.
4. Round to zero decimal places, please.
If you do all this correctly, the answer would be 105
